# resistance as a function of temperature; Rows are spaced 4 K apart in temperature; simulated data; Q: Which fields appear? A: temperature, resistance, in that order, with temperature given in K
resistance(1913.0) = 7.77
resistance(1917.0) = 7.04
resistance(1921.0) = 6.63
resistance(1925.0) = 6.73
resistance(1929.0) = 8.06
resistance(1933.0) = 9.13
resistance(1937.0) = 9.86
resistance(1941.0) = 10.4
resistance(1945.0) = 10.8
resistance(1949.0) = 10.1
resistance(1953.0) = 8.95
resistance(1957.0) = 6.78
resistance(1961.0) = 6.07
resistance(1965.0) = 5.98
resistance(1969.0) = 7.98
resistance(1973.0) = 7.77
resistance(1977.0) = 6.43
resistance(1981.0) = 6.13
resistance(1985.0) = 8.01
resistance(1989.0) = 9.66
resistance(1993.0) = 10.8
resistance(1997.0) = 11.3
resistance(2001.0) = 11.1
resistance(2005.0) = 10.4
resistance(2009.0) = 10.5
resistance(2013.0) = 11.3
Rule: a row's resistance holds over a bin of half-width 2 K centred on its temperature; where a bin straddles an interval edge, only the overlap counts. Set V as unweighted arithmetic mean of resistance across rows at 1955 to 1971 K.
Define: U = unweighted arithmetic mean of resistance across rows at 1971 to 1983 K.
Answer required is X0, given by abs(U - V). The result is 0.1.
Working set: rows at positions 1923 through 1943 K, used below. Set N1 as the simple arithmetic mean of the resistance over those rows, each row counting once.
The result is 8.8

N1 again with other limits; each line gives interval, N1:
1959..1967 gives 6.0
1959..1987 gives 6.9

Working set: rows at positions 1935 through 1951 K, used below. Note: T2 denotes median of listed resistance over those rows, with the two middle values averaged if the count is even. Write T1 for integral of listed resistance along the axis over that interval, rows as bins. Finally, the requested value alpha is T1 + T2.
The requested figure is 175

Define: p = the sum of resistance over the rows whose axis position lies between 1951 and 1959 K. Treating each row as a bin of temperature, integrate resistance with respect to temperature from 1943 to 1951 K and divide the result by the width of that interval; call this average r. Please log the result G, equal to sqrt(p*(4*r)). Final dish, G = 25.6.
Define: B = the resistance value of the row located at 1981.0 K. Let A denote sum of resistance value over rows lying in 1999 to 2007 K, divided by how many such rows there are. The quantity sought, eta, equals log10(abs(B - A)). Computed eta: 0.66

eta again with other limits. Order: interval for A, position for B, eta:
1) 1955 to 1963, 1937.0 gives 0.54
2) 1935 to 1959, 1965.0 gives 0.54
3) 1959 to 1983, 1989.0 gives 0.47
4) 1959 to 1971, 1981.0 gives -0.26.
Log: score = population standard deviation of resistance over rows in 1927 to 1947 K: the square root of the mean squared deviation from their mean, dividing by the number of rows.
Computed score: 1.0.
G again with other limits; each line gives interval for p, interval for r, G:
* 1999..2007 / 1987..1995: 29.7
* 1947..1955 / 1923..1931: 23.7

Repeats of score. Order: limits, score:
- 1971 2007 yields 1.9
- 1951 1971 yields 1.1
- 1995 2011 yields 0.4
